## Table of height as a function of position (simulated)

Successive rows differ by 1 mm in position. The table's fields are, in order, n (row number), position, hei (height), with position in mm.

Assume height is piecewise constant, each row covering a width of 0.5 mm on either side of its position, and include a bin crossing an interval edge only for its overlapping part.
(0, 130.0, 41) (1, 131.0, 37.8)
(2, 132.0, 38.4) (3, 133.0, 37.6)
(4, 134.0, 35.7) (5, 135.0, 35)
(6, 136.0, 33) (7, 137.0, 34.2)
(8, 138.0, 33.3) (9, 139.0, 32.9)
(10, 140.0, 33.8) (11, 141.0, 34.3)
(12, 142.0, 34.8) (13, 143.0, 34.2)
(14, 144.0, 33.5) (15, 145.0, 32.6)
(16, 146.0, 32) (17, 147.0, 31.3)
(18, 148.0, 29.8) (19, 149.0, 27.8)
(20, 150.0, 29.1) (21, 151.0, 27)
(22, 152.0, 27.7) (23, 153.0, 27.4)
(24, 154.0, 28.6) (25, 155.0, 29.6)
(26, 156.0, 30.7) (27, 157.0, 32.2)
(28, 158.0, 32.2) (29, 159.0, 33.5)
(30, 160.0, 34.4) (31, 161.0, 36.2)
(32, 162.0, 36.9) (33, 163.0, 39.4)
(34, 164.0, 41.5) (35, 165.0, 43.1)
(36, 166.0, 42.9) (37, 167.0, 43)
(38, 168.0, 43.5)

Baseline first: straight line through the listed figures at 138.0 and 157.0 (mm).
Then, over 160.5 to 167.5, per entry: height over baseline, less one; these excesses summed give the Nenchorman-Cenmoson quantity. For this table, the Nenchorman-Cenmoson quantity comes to 1.9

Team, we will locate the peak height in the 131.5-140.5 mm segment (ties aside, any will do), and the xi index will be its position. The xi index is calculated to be 132.0 mm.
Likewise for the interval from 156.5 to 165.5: 165.0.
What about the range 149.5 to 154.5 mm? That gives 150.0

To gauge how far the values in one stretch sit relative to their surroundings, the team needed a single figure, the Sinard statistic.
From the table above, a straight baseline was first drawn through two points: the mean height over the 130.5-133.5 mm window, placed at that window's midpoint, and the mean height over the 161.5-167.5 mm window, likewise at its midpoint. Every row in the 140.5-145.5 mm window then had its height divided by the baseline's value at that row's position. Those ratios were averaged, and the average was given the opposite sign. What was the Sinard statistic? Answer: -0.87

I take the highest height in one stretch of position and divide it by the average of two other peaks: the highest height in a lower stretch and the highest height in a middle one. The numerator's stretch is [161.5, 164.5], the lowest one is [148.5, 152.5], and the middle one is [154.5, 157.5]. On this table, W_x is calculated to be 1.35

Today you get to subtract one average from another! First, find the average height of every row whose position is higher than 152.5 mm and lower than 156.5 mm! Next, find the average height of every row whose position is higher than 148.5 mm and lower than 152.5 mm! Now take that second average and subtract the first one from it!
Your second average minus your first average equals -1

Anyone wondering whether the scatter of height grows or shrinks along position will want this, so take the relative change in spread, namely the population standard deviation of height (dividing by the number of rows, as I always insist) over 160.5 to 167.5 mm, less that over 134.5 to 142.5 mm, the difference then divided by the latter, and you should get 2.7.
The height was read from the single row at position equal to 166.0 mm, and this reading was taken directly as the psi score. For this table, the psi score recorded 42.9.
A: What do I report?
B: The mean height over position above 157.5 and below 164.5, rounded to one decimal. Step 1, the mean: 36.3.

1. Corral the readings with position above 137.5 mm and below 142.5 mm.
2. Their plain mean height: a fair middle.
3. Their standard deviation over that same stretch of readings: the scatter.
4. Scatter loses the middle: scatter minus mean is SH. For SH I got -33.1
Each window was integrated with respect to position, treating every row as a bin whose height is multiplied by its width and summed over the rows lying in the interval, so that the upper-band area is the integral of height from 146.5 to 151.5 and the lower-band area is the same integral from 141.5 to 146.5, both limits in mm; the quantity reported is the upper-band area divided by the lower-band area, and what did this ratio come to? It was 0.87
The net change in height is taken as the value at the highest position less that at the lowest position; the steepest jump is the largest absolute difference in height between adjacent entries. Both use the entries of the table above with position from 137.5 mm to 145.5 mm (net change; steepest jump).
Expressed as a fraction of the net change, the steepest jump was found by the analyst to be -1.3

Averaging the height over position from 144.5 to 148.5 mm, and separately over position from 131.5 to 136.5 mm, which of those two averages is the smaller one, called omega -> 31.4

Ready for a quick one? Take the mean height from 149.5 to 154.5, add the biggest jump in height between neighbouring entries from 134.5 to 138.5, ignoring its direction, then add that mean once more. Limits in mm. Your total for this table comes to 58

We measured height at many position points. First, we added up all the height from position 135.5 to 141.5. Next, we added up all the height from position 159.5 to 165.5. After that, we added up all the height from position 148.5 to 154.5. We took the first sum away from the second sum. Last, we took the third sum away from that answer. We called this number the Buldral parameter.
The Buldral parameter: -138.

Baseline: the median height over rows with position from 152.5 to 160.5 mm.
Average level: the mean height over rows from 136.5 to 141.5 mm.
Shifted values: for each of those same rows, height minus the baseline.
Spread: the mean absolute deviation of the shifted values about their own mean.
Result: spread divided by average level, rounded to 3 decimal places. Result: 0.014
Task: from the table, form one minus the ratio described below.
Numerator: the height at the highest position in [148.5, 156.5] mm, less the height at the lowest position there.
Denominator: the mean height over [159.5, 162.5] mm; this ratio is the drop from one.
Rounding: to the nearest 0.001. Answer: 0.919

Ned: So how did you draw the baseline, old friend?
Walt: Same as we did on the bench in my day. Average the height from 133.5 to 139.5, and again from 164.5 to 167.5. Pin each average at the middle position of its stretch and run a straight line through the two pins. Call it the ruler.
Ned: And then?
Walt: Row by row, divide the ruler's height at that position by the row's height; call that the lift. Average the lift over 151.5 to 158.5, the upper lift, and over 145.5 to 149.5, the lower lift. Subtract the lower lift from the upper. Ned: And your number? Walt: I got 0.10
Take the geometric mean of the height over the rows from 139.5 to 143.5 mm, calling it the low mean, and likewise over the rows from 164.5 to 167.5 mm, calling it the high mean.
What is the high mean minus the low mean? 8.7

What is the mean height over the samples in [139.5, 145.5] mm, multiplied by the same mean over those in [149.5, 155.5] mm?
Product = 956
